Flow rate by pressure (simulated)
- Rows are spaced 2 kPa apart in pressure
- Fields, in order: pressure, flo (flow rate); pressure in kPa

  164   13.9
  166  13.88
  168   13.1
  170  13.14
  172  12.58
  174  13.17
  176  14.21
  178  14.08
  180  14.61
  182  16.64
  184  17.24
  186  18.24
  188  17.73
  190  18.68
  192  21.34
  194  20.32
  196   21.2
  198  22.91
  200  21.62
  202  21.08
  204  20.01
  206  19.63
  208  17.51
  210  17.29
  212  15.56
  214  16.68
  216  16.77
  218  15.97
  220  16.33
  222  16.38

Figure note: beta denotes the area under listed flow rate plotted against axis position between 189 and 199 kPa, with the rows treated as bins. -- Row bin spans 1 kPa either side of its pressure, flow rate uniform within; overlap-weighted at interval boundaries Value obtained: 209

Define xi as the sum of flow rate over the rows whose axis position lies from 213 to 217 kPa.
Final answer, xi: 33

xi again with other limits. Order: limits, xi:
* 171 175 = 26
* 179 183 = 31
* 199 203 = 43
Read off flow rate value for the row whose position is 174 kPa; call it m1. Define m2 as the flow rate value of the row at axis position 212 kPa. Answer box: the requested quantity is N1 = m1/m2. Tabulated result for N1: 0.8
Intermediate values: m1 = 13.17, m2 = 15.56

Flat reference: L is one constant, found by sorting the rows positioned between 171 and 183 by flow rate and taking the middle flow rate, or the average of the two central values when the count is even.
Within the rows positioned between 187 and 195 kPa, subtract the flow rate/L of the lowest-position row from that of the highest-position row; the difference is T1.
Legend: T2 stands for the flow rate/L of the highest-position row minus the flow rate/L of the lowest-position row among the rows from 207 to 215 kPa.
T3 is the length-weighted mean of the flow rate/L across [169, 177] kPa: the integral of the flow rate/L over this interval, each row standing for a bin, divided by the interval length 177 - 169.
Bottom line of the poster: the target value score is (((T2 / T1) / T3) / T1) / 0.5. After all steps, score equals -3.7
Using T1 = 0.183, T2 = -0.059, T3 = 0.94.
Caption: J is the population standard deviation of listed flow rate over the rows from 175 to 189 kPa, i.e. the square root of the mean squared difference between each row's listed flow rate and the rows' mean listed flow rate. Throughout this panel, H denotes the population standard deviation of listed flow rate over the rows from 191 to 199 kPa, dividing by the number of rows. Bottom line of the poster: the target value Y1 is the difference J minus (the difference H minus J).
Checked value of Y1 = 2.3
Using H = 0.9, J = 1.6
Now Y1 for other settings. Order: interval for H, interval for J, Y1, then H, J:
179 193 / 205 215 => 0.8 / 1.9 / 1.3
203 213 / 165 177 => -0.6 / 1.6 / 0.5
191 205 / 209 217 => 0.4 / 0.9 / 0.6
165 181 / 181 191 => 0.8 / 0.7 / 0.7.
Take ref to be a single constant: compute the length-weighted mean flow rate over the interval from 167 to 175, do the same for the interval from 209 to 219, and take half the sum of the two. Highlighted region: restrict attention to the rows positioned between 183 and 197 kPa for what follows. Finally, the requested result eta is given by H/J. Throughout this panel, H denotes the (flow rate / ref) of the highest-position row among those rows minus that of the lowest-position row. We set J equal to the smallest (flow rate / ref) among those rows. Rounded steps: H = 0.27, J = 1.2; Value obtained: 0.23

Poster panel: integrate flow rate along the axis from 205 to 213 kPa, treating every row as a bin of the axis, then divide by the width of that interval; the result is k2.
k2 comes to 17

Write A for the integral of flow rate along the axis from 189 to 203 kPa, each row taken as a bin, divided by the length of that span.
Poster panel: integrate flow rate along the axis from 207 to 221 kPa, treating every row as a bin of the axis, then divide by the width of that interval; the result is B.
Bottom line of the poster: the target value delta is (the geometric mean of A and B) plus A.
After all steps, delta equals 39.7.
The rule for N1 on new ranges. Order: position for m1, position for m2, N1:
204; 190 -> 1.1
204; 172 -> 1.6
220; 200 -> 0.8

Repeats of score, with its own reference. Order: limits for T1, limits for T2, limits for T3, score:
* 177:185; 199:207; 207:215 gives -4.8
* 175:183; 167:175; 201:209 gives 0.2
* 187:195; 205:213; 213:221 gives -14.8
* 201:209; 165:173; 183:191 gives -2.3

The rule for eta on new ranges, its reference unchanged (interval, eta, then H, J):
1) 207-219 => -0.10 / -0.10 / 1.1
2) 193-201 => 0.06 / 0.09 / 1.4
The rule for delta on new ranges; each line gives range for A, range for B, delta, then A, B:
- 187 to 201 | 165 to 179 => 37.2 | 20.5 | 13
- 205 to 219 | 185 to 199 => 35.6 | 17.1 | 20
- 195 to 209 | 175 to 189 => 38.8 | 20.6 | 16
